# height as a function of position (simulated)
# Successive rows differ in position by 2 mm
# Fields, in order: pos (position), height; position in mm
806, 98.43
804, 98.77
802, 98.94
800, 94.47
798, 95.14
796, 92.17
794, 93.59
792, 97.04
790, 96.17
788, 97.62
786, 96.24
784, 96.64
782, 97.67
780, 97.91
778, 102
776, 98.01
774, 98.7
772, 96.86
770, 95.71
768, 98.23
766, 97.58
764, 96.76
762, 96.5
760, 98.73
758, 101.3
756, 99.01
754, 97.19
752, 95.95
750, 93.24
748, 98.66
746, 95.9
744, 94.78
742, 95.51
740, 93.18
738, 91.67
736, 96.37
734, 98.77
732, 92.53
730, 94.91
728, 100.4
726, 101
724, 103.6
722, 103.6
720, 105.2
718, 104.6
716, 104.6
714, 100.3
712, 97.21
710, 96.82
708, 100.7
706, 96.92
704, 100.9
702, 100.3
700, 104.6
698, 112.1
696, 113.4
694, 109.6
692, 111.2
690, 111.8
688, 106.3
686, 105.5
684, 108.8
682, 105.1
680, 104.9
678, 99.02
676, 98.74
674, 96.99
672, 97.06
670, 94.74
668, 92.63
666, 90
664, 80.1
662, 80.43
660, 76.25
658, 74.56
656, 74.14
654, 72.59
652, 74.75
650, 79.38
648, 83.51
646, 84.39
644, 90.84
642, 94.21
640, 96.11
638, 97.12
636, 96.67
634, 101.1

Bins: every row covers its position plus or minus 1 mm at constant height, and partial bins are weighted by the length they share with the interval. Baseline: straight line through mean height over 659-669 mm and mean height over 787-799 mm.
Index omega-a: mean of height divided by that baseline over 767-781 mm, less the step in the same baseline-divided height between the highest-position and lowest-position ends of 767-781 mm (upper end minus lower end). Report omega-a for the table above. 1.06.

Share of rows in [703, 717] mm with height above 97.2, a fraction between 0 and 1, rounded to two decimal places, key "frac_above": 0.71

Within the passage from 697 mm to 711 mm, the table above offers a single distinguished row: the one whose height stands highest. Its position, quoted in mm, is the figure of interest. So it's 698 mm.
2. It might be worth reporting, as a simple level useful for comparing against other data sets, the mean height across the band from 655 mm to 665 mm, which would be 77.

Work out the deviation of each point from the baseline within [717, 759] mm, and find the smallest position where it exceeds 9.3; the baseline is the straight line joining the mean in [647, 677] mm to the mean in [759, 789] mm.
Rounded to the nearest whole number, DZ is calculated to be 718 mm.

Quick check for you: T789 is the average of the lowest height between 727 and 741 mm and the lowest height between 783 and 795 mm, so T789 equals 92.6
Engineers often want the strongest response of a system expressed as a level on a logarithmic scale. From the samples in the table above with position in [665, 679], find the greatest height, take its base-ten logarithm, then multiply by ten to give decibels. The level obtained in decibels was 19.96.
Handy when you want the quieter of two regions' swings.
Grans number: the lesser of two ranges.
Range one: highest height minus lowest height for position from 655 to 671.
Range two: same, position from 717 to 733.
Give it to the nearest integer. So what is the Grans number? 13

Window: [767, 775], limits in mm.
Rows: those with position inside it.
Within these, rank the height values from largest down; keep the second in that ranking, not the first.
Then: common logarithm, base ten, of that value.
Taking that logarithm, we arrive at 1.99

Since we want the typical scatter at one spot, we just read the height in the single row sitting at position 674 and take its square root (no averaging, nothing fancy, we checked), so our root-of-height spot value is 9.8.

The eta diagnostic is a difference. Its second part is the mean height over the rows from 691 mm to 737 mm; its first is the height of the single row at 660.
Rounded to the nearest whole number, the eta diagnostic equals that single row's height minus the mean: -26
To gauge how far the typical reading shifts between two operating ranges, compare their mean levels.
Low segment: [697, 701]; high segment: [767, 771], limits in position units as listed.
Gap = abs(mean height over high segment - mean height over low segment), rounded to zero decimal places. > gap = 11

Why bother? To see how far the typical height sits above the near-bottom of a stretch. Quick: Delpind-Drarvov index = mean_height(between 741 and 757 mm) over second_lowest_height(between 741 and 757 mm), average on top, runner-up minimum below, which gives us 1.02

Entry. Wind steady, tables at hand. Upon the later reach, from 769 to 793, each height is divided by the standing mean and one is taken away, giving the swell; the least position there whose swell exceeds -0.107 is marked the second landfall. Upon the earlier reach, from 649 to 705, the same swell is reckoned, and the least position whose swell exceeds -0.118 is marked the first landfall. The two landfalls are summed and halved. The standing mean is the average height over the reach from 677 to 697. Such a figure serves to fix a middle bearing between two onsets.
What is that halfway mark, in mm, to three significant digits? 722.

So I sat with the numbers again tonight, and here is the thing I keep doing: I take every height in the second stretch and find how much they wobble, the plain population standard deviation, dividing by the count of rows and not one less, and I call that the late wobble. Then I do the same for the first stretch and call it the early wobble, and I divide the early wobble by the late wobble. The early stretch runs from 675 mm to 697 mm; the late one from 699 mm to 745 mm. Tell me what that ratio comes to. 1.1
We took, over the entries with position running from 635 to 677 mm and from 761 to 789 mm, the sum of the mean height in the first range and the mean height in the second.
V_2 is 185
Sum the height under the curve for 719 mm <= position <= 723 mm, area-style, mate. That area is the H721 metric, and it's 418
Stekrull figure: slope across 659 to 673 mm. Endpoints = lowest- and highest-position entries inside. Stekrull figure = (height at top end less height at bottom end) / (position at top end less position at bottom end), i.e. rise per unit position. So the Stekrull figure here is 1.7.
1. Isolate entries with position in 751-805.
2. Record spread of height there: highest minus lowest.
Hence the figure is 10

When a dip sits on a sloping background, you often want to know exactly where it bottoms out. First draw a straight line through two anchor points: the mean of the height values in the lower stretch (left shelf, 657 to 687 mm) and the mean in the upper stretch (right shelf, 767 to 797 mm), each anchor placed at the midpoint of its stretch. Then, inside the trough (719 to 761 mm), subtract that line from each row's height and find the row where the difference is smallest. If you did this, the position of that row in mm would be 738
